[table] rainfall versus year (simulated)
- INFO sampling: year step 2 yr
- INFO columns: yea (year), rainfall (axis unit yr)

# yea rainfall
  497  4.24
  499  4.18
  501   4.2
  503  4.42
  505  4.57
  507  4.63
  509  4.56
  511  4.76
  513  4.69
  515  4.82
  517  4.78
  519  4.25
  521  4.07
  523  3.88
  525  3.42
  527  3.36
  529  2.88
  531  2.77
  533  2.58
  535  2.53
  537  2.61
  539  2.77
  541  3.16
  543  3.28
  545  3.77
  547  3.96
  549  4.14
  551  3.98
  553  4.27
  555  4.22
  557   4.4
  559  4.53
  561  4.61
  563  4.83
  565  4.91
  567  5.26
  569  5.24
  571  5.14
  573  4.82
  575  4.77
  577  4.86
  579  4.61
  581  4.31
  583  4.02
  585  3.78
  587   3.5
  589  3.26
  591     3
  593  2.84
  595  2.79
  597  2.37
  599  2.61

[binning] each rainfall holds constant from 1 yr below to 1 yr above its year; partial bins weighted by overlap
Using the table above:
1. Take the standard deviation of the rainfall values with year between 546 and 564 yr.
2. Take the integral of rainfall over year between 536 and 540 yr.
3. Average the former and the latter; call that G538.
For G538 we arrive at 5.5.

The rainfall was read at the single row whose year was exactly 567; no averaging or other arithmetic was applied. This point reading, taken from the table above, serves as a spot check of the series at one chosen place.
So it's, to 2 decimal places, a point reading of 5.26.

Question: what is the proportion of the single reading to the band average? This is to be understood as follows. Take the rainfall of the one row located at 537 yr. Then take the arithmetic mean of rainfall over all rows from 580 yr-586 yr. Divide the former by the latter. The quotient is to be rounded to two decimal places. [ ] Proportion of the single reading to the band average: 0.65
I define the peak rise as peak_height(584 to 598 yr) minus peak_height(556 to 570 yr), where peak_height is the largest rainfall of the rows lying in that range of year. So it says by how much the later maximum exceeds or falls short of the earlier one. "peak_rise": -1.5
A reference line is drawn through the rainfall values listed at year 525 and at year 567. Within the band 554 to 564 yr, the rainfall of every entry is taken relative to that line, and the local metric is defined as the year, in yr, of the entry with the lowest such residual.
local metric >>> 555 yr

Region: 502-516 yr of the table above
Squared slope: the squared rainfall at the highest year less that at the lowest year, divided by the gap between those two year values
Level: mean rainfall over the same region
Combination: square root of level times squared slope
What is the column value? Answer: 1.2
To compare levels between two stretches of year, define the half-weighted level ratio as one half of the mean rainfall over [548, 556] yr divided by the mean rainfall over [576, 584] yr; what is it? 0.47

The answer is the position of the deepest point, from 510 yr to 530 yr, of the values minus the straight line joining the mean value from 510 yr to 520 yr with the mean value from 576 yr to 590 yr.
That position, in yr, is 529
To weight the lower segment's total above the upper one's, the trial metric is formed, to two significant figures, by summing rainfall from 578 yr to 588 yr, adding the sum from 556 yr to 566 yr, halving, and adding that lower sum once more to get 45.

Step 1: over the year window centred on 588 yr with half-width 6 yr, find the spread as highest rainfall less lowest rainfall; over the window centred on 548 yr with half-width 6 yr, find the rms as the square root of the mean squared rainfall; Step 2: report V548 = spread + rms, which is 5.1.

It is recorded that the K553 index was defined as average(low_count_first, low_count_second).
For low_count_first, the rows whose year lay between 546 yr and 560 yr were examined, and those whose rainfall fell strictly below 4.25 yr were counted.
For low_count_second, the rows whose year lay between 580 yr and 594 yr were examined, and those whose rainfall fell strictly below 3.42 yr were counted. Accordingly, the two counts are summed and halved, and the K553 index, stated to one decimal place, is 3.5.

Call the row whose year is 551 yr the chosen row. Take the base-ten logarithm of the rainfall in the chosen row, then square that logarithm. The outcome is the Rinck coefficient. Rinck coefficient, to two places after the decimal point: 0.36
